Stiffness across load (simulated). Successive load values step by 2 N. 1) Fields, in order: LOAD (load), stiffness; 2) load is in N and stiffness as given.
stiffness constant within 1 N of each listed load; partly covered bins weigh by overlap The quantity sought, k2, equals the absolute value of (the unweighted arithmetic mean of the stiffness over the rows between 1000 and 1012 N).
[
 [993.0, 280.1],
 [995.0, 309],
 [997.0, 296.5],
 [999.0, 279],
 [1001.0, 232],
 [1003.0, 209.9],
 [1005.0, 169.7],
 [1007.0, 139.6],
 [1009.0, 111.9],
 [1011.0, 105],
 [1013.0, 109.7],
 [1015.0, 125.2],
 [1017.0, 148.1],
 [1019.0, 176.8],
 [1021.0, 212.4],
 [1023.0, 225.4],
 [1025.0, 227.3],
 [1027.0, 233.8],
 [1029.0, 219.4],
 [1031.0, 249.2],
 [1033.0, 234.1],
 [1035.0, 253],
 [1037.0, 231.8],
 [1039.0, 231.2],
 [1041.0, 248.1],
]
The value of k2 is 161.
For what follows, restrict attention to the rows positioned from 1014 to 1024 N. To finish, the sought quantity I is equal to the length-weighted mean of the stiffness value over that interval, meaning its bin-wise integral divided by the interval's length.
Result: 178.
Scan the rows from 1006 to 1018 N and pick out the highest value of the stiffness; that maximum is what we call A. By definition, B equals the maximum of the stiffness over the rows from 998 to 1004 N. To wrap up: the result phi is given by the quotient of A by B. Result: 0.53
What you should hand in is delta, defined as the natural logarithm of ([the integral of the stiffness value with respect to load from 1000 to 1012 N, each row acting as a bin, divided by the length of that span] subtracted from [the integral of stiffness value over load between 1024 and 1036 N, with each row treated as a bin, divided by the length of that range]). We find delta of 4.31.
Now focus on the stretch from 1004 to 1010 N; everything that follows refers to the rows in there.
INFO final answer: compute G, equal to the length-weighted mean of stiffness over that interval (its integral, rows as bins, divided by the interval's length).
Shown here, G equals 140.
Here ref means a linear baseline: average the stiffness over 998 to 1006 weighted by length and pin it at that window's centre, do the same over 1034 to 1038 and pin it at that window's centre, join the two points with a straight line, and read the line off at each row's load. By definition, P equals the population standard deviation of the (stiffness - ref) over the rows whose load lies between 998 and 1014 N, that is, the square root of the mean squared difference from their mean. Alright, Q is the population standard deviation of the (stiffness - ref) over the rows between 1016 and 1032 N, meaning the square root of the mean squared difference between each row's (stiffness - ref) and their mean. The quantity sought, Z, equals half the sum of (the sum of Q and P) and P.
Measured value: 78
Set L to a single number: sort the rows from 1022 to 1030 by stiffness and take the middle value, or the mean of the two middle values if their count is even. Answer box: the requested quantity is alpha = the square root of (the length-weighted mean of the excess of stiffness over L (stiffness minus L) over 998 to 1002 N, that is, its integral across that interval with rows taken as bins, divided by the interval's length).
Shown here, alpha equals 5.4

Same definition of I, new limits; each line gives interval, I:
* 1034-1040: 239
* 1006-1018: 123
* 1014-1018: 137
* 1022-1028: 229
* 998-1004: 240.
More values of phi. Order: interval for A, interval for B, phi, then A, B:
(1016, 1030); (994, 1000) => 0.76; 233.8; 309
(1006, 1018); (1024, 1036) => 0.59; 148.1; 253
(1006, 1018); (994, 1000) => 0.48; 148.1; 309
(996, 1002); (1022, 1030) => 1.27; 296.5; 233.8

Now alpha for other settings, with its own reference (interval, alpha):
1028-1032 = 2.8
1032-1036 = 4.1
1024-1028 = 2.0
